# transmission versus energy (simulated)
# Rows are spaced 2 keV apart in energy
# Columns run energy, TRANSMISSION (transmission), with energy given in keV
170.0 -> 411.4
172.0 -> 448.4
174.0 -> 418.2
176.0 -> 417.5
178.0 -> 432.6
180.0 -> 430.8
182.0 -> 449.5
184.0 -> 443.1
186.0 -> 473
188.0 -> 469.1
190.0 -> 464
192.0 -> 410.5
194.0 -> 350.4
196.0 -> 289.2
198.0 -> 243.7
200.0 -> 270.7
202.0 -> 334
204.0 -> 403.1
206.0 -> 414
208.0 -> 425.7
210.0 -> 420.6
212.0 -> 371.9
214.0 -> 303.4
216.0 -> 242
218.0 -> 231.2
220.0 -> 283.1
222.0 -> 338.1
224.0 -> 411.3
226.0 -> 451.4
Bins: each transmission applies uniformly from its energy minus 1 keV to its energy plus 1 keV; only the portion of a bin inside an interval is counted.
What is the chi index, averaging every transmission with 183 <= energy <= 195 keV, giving 435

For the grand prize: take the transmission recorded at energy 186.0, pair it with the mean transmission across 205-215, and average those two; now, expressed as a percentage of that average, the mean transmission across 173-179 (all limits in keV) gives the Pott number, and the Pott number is 98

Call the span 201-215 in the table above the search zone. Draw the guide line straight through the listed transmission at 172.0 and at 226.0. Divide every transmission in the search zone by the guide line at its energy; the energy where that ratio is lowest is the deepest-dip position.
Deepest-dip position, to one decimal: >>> 214.0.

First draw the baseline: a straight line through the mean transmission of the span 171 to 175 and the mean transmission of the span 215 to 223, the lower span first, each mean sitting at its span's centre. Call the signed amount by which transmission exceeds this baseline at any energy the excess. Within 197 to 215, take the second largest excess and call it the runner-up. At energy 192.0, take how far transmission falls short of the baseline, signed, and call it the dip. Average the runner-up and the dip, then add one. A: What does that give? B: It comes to 36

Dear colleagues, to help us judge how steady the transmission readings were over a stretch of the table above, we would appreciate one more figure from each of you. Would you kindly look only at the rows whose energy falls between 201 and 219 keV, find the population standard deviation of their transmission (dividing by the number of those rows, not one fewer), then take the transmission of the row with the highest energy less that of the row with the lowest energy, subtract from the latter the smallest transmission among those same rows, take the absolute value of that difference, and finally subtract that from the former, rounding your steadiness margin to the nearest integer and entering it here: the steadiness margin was -262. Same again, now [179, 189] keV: -377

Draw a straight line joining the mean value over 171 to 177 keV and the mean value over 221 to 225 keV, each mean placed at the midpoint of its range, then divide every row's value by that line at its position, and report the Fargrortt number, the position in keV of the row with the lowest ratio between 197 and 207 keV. 198.0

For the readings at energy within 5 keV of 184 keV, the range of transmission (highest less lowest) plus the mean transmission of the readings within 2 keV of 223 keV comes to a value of 417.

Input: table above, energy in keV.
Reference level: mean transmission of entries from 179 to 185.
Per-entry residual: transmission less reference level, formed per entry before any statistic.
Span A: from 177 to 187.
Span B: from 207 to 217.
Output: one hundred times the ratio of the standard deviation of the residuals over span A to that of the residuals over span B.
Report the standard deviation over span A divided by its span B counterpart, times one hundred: 22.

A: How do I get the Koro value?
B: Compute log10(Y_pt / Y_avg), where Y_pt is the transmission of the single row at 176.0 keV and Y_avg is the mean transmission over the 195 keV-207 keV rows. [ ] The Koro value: 0.11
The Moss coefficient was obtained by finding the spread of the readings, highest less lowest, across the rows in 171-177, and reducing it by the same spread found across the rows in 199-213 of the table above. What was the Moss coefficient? -124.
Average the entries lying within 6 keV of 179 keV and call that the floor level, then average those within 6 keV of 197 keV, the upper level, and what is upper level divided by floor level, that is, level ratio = 0.73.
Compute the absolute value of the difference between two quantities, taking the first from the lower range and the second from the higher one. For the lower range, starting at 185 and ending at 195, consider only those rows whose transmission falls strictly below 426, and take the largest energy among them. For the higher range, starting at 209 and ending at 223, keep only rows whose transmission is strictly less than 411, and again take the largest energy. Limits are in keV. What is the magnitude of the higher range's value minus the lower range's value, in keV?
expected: 28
